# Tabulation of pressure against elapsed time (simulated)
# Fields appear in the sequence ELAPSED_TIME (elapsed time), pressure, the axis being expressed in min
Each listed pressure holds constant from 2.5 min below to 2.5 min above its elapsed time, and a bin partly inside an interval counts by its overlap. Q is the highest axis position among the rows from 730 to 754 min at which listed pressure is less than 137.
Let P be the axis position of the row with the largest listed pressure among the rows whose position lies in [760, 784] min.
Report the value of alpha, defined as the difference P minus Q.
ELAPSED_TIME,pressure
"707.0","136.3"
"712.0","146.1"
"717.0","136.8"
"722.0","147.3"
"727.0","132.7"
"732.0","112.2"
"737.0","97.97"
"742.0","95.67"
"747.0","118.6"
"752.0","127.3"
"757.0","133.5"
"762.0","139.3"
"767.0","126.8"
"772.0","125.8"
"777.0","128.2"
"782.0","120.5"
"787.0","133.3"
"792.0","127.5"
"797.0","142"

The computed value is 10 min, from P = 762.0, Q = 752.0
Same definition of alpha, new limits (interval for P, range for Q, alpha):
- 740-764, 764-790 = -25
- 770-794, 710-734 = 55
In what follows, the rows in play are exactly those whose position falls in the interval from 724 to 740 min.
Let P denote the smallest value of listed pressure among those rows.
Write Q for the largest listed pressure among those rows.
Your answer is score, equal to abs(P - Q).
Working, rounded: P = 97.97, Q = 132.7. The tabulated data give 35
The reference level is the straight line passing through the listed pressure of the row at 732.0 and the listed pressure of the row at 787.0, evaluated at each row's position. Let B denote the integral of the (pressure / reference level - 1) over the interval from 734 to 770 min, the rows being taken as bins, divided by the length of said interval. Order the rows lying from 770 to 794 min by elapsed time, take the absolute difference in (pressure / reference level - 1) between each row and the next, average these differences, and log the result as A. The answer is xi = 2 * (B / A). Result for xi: -0.1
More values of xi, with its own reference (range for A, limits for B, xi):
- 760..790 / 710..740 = 5.8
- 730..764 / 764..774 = 0.1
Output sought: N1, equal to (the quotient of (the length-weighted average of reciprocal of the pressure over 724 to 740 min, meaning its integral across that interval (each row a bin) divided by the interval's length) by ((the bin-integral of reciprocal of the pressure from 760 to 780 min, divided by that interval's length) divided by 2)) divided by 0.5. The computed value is 4.6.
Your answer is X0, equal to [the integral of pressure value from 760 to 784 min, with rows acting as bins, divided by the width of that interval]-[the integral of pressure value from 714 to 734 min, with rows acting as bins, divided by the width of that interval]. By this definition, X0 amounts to -5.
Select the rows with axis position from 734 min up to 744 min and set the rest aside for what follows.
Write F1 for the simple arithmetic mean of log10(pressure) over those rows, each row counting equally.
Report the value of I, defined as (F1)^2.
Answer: 3.94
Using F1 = 1.99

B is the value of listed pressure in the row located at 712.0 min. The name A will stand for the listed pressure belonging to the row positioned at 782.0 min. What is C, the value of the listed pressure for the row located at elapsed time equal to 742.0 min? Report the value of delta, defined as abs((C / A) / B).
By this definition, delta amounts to 0.0054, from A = 120.5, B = 146.1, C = 95.67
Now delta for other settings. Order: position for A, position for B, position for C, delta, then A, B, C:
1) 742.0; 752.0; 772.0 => 0.0103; 95.67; 127.3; 125.8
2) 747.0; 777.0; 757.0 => 0.0088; 118.6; 128.2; 133.5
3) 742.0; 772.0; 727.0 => 0.0110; 95.67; 125.8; 132.7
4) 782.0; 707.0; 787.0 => 0.0081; 120.5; 136.3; 133.3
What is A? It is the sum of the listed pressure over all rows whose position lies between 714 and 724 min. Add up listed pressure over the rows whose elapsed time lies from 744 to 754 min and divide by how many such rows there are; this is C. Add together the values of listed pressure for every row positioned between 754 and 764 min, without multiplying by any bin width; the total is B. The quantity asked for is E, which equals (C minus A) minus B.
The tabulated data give -434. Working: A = 284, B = 273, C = 123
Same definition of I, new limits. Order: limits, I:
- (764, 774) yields 4.42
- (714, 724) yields 4.63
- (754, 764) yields 4.56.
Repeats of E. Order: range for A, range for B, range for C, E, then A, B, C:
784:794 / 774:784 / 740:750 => -402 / 261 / 249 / 107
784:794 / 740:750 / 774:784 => -351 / 261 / 214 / 124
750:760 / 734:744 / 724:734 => -332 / 261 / 194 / 122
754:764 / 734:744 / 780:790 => -340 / 273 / 194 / 127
